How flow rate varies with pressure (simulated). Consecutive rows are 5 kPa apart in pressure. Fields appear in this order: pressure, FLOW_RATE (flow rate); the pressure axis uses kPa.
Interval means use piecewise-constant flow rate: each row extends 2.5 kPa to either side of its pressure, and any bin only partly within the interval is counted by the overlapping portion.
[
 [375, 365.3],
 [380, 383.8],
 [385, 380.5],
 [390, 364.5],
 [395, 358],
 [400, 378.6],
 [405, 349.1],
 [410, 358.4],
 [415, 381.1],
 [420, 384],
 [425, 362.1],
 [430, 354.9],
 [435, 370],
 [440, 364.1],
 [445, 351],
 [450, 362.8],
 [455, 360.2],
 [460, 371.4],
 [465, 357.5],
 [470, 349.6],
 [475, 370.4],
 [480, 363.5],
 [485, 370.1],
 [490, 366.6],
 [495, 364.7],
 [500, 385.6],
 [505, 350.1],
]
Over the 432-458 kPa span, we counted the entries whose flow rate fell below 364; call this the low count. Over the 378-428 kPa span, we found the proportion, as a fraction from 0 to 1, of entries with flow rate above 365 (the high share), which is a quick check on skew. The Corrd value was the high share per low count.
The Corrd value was 0.167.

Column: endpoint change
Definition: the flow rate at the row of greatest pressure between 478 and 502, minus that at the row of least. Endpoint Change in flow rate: 22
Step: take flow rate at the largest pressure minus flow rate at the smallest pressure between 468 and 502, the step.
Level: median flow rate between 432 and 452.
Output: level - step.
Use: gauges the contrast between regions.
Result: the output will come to 327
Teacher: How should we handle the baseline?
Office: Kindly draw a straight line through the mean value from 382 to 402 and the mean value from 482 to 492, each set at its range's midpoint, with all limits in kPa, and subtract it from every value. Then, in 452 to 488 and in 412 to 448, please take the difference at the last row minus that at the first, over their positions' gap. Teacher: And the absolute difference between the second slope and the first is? 1.3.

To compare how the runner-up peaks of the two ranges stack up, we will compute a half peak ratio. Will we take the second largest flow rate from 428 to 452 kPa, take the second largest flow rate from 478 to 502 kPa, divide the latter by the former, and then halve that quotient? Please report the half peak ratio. 0.508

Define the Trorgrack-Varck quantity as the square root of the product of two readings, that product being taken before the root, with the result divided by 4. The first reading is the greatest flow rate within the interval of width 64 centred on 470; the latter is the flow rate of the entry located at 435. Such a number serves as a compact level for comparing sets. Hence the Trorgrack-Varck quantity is 94.4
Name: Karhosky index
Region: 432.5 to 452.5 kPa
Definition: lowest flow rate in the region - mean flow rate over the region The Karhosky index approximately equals -11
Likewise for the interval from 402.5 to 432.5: -16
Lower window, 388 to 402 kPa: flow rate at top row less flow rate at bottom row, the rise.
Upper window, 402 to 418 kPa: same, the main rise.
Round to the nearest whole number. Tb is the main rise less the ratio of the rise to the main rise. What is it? 32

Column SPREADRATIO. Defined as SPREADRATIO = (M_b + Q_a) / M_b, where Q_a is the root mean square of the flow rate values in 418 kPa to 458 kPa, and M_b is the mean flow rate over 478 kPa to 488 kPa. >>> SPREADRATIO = 1.99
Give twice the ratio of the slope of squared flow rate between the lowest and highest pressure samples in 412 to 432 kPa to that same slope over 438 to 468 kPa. 13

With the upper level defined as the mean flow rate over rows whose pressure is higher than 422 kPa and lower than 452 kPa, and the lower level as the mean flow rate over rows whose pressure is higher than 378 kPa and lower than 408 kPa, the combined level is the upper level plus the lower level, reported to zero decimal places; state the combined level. 730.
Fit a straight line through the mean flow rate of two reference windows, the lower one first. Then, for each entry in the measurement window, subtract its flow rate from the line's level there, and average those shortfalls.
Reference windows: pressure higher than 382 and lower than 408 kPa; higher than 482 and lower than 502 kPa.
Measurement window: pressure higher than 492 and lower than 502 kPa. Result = -3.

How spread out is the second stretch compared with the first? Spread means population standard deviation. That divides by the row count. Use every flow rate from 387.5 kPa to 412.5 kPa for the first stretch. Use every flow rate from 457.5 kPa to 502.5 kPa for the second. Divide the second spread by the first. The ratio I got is 0.96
